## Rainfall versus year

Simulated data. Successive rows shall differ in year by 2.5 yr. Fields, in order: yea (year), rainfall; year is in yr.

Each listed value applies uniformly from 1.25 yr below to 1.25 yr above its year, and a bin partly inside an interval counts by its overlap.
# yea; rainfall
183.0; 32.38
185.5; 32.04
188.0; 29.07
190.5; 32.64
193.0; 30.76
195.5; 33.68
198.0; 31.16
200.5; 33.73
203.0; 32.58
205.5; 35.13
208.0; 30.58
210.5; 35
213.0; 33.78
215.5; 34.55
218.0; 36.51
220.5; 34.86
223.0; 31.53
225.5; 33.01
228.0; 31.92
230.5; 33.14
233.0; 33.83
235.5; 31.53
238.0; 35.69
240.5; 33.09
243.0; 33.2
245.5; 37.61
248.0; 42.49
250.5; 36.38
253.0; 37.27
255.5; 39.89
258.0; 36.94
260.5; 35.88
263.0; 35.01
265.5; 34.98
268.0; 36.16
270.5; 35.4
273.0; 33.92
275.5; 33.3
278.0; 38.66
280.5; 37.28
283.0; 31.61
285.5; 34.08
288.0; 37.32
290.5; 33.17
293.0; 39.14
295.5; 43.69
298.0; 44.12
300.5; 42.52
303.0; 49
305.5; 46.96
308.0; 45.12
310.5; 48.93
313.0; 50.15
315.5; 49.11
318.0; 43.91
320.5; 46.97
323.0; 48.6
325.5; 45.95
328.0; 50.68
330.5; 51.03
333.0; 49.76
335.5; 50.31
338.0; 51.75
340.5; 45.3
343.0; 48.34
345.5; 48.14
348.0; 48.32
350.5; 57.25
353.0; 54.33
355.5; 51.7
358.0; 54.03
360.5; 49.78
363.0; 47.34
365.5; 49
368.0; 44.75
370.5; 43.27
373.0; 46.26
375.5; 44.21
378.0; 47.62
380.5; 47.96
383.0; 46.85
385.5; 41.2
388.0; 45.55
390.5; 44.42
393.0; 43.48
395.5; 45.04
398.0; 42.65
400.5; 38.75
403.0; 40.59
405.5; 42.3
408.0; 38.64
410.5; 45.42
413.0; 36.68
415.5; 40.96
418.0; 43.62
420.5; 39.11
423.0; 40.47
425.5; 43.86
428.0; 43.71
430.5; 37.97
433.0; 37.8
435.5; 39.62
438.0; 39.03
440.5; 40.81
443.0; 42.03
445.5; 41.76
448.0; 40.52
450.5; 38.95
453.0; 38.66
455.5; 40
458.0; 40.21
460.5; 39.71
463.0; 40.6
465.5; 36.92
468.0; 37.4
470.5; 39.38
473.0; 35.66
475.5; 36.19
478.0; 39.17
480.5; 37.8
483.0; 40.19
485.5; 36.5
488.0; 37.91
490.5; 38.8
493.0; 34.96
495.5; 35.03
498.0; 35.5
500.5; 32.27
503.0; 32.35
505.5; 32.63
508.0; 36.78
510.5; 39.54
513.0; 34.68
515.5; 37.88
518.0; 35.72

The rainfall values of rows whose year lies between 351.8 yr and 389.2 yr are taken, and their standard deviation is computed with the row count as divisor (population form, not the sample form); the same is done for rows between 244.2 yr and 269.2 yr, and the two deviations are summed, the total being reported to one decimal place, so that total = 5.8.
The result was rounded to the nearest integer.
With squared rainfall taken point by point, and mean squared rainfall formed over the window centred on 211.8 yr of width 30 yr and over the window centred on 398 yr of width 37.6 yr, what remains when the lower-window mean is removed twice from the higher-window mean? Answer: -422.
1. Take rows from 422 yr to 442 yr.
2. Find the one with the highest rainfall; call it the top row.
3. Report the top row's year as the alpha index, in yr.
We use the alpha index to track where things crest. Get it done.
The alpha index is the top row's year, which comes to 425.5 yr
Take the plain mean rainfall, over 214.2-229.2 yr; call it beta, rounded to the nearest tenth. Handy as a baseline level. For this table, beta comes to 33.7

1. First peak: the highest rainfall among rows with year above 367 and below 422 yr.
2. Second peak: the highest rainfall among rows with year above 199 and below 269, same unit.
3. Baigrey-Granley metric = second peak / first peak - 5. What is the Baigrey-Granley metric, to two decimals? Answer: -4.11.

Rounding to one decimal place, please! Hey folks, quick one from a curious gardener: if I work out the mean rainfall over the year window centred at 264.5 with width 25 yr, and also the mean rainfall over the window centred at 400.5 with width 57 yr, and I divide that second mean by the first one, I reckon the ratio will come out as 1.2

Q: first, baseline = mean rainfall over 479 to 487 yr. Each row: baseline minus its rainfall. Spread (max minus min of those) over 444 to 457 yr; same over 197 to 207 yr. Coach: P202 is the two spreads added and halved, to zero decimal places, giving 4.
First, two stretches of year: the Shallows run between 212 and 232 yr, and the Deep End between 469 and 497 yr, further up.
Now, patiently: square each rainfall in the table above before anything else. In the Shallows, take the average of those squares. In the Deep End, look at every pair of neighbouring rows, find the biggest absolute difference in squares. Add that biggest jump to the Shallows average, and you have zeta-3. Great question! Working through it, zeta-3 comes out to 1419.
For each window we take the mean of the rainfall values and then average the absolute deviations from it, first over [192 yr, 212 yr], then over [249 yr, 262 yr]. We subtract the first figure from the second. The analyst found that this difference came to -0.5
